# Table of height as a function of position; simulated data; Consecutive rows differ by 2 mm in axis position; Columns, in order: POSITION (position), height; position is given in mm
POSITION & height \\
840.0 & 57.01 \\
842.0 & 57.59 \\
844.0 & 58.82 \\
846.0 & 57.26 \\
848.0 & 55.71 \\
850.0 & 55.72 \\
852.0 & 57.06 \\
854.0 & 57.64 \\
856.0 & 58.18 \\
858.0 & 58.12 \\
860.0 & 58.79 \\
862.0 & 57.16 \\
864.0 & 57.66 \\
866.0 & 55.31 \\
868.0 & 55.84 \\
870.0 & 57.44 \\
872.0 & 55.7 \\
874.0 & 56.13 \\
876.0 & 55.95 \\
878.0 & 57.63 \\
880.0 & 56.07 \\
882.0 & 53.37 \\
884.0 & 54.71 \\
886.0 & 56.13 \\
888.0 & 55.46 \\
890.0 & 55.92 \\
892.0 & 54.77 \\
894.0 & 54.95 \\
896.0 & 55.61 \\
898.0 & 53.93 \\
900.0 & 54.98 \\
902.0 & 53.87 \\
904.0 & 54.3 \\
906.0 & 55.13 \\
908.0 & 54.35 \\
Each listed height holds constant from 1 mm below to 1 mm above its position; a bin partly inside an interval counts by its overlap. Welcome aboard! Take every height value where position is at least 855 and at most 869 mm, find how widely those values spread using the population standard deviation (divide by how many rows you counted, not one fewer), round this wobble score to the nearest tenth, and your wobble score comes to 1.2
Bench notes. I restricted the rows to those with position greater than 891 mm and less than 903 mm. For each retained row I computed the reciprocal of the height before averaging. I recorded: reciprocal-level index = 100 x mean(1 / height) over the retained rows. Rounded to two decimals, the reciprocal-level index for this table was 1.83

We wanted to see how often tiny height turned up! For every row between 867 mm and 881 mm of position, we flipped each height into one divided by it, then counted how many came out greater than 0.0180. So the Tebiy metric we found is 0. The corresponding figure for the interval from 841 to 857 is 0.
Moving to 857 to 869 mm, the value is 1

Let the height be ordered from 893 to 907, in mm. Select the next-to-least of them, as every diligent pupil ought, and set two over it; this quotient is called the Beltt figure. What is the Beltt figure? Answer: 0.0371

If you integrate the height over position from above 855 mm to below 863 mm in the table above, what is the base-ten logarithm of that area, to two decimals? 2.67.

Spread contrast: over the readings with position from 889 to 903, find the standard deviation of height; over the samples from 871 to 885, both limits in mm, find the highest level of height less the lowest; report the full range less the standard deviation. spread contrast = 3.5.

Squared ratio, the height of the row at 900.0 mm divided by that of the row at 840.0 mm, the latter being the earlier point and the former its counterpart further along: 0.93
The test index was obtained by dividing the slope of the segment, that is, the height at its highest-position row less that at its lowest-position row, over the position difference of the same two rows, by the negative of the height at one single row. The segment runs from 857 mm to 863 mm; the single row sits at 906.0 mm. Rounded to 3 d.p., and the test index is 0.004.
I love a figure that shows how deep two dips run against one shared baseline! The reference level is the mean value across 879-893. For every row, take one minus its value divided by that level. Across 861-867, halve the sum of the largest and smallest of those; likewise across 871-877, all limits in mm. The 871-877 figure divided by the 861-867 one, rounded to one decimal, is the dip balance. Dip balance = 0.6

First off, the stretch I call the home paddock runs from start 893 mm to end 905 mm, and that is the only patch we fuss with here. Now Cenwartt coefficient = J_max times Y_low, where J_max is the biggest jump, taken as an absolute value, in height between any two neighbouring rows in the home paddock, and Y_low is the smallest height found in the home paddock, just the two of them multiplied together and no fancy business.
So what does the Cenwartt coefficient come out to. 91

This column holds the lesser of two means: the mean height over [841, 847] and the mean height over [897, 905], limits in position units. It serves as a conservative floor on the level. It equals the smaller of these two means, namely 54.3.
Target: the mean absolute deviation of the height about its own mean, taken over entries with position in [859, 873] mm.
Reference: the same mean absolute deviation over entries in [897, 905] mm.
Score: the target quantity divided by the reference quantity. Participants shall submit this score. 2.8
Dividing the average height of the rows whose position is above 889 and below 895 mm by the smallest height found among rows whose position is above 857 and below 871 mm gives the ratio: 1.00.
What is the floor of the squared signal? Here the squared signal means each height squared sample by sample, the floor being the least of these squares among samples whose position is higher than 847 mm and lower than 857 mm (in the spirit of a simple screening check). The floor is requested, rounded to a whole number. 3104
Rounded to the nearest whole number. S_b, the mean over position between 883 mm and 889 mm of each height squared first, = 3073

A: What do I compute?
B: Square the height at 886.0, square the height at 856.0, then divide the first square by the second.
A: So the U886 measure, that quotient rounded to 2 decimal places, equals 0.93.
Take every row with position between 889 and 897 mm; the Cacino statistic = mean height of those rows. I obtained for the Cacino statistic 55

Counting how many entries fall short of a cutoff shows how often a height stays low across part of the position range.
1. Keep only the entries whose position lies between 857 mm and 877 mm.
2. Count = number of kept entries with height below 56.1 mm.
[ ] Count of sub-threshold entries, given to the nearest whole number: 4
